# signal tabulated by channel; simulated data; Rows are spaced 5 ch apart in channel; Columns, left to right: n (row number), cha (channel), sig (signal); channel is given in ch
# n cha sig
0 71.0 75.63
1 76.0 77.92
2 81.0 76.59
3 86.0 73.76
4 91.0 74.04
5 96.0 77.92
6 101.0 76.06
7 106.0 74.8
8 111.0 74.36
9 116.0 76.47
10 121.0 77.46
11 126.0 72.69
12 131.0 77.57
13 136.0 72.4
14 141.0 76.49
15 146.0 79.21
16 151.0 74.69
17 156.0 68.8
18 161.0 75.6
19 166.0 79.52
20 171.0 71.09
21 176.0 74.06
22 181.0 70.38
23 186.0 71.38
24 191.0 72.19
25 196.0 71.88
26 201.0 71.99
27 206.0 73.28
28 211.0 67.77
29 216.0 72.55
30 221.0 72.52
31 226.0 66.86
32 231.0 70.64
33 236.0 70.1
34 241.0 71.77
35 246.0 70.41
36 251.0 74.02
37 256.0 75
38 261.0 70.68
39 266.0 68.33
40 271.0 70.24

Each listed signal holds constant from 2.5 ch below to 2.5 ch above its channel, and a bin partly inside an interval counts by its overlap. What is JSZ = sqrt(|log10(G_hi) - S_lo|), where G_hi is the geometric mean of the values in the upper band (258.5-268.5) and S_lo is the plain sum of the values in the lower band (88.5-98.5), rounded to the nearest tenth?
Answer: 12.3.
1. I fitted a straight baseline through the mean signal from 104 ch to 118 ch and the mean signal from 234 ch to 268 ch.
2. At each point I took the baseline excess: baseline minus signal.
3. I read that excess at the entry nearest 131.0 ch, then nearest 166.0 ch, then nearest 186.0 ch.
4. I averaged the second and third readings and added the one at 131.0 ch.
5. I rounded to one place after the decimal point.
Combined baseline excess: -4.9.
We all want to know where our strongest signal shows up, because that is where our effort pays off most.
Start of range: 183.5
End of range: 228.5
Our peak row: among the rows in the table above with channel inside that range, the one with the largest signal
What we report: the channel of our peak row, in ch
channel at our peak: 206.0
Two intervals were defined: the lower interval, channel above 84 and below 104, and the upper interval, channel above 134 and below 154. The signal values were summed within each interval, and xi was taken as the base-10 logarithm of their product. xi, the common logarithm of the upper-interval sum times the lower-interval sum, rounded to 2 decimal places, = 4.96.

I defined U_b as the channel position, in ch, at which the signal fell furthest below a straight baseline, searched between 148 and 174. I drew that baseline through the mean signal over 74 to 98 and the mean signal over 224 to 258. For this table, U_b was 156.0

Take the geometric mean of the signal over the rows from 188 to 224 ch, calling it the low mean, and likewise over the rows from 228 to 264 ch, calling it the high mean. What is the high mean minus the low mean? 0.1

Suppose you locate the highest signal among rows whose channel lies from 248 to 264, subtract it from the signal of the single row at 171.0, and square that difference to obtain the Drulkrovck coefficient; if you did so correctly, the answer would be 15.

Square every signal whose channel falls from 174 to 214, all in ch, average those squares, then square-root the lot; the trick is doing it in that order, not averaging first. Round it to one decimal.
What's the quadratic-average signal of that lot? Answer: 71.6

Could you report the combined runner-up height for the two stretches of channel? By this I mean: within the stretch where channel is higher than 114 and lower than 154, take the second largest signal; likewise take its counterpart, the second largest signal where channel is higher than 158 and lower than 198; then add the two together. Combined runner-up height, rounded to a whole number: 153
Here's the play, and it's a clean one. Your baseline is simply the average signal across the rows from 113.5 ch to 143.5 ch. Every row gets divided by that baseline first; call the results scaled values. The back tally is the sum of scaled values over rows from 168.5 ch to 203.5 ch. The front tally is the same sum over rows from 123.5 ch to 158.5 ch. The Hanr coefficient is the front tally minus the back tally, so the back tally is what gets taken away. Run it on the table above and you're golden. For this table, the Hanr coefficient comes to 0.3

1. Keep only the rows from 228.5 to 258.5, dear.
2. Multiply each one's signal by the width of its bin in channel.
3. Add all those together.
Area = 2160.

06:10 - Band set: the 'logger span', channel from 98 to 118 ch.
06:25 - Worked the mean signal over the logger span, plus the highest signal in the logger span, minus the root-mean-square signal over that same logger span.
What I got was 76.5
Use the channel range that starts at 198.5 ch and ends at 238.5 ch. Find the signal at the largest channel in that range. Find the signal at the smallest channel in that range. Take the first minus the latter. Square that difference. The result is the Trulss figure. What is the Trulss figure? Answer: 3.6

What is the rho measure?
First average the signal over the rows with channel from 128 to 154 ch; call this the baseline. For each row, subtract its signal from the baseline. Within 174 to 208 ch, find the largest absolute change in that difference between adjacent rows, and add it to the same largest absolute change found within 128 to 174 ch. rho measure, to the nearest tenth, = 12.1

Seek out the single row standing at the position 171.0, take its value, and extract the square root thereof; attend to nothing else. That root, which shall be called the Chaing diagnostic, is 8.43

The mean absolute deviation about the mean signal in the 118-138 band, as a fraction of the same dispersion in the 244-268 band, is 1.10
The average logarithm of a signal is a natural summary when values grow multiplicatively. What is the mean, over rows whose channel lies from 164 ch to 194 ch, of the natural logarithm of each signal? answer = 4.29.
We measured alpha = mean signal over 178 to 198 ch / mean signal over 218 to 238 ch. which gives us 1.02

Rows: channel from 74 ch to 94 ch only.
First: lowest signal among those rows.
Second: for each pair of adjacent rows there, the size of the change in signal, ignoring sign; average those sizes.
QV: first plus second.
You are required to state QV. 75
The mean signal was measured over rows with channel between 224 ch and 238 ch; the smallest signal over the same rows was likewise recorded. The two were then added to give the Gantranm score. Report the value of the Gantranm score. 136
